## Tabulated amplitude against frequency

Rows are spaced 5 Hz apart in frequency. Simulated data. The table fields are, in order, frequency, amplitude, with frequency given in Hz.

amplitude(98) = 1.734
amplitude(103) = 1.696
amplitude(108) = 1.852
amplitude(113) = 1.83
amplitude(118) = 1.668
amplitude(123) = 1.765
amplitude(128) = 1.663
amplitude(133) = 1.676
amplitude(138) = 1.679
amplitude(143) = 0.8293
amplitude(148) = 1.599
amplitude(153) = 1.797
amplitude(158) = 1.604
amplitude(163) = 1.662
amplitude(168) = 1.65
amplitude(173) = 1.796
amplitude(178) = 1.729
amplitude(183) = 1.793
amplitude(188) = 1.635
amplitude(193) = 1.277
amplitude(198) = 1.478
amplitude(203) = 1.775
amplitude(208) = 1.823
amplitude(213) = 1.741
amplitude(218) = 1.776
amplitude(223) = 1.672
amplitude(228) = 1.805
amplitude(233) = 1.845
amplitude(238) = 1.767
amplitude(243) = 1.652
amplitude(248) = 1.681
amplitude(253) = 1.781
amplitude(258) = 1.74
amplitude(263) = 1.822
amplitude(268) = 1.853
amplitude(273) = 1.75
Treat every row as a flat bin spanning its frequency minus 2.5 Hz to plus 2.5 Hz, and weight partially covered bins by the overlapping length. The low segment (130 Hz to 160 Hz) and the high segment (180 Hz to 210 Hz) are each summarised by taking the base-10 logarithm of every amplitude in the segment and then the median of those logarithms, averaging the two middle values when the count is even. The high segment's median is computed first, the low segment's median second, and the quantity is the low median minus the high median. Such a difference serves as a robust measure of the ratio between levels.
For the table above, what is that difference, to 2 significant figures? -0.017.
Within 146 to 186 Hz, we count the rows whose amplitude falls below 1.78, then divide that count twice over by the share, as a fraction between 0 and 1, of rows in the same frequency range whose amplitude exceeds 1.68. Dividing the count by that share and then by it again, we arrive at 20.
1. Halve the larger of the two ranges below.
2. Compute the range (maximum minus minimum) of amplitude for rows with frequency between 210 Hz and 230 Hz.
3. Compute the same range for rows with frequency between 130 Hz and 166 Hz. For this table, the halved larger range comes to 0.48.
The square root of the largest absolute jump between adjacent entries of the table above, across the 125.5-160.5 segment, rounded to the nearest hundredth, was 0.92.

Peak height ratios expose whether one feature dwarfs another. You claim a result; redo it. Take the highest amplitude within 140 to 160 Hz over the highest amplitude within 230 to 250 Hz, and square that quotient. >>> 0.95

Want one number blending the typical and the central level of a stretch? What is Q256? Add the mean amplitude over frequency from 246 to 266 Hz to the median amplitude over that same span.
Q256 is 3.52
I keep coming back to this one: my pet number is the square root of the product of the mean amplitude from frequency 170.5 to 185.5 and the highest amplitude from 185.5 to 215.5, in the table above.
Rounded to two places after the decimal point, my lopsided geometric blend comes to 1.80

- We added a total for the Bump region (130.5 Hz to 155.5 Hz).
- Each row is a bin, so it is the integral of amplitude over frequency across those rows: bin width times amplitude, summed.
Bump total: 37.9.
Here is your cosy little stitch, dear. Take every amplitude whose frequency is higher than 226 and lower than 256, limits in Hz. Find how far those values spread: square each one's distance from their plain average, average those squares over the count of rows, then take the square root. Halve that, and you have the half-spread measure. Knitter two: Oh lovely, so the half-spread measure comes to 0.034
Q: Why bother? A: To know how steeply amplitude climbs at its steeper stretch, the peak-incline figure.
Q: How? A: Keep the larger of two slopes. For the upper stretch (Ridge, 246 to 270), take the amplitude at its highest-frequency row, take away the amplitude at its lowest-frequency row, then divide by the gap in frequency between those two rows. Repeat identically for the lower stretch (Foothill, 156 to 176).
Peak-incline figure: 0.013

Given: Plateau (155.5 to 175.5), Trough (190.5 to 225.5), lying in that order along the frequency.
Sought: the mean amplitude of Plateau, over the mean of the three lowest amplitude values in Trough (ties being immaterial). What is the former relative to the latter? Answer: 1.14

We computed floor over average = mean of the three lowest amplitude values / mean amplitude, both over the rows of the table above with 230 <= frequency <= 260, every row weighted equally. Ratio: 0.969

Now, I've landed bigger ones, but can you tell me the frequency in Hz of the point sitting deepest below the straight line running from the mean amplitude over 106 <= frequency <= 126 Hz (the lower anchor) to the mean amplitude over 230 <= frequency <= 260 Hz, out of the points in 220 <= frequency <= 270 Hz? 243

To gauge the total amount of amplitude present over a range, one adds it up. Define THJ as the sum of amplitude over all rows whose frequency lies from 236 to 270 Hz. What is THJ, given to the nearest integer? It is 12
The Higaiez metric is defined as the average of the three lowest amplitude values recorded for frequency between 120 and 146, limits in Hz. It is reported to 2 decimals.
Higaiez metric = 1.39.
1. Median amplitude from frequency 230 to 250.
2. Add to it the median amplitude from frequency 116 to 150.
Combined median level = 3.392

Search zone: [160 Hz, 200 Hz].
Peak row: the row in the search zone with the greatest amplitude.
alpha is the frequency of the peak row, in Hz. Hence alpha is 173 Hz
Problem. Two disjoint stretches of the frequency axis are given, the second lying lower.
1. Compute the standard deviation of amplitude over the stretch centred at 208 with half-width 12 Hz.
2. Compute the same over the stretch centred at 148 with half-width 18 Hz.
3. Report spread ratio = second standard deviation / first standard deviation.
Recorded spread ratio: 2.4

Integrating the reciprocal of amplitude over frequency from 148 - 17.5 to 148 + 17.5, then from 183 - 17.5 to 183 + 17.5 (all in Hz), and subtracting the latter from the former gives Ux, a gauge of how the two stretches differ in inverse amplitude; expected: 2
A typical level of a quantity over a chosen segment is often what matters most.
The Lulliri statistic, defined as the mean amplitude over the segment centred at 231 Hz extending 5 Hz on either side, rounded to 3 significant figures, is 1.82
